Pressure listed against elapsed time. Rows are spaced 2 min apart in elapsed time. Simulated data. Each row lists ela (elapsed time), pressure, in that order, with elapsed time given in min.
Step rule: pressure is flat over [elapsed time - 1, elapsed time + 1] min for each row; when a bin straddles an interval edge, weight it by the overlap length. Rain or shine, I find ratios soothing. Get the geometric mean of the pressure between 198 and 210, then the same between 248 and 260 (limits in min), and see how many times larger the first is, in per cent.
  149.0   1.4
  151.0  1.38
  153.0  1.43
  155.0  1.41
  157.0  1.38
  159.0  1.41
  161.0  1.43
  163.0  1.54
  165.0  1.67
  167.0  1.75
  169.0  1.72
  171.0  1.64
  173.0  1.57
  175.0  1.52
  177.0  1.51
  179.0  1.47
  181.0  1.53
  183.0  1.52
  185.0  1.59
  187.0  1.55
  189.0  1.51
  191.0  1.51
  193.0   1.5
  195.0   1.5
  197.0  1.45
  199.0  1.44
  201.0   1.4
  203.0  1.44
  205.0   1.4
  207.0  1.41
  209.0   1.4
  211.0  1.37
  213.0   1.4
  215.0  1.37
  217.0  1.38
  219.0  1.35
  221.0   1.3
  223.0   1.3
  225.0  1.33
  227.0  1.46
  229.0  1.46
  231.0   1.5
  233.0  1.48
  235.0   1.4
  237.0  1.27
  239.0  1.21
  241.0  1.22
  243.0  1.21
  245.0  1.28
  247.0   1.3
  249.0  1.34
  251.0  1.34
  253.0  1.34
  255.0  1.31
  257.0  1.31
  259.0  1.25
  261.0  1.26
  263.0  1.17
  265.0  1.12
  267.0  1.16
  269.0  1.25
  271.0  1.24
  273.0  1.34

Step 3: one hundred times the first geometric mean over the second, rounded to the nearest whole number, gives 108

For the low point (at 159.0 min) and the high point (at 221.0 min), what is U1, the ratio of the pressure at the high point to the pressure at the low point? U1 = 0.92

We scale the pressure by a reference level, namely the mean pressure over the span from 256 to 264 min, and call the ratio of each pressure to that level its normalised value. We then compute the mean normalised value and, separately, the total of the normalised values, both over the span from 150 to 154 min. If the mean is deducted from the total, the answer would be 1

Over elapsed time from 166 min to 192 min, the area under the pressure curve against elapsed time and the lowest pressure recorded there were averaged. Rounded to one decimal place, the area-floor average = 21.1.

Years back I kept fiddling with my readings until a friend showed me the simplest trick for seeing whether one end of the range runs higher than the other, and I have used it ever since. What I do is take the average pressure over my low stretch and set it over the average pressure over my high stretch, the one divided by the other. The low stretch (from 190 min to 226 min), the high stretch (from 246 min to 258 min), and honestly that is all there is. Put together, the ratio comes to 1.06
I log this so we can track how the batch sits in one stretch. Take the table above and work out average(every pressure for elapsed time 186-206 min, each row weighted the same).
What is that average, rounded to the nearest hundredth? 1.47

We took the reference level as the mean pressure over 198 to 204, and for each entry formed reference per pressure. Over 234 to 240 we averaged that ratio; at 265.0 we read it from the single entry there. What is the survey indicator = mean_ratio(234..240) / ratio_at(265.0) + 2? 2.87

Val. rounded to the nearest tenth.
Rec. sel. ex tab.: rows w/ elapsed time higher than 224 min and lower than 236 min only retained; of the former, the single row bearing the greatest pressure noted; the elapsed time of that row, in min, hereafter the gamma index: 231.0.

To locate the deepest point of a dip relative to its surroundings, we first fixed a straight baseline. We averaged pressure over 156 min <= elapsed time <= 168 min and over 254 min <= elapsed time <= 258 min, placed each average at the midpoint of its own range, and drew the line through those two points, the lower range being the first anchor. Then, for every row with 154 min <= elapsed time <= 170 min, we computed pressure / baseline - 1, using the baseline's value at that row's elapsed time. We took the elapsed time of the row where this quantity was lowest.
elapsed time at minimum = 157.0 min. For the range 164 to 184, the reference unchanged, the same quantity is 179.0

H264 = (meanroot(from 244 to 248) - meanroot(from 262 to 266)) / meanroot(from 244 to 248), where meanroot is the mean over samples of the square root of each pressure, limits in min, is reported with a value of 0.06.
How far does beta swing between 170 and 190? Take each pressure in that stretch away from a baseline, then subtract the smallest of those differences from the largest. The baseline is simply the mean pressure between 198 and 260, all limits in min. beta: 0.17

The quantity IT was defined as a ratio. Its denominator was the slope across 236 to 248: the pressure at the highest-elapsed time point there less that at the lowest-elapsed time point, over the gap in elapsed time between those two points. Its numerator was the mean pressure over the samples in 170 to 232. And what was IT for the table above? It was 485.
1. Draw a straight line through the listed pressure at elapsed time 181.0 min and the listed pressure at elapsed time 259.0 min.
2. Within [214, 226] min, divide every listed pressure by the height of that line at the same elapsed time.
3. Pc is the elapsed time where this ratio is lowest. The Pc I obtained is 221.0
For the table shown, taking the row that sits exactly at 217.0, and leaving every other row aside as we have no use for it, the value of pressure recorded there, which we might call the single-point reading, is 1.38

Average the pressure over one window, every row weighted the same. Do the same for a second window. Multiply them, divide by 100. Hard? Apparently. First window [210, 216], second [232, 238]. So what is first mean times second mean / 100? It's 0.0191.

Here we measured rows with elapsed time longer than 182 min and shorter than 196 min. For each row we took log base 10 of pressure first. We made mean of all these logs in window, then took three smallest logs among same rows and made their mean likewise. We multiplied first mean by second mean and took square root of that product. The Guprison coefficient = 0.18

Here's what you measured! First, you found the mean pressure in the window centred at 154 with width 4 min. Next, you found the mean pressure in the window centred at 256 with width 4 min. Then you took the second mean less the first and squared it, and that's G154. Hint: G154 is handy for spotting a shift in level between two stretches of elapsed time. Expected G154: 0.012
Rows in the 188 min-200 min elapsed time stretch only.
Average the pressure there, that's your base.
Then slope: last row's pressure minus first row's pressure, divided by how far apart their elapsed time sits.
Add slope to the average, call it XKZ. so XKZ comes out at 1.48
